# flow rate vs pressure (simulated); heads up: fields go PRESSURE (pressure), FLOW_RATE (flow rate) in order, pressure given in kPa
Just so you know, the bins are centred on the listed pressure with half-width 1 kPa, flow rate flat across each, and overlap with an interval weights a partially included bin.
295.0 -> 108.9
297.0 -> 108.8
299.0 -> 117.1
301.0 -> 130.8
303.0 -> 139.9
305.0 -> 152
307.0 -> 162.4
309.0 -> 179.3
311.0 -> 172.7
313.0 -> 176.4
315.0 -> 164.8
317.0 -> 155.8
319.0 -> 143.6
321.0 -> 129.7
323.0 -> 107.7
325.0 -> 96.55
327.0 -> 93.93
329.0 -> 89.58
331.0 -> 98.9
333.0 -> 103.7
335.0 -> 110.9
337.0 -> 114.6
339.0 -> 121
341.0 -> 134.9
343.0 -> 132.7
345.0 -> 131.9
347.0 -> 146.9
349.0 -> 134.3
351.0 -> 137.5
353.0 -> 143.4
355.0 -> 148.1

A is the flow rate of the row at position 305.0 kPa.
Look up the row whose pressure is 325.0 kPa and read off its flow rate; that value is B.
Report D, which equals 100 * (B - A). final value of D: -5545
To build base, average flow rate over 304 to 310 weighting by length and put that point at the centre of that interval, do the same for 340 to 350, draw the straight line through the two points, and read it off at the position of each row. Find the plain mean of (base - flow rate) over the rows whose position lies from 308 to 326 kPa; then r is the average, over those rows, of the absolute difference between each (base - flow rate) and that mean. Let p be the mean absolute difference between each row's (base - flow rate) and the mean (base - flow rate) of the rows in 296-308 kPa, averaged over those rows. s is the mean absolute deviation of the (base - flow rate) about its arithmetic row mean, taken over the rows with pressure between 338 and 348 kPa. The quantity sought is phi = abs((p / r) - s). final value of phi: 5.7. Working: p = 18.5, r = 21.6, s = 6.6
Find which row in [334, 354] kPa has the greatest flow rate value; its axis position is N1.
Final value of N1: 347.0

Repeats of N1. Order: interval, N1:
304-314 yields 309.0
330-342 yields 341.0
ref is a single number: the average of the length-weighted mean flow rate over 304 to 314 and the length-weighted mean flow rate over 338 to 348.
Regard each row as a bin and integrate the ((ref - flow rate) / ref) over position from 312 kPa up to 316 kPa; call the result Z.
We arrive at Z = -0.5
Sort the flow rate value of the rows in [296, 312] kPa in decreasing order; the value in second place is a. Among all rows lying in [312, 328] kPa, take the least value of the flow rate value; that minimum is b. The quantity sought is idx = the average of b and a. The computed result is 133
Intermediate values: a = 172.7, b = 93.93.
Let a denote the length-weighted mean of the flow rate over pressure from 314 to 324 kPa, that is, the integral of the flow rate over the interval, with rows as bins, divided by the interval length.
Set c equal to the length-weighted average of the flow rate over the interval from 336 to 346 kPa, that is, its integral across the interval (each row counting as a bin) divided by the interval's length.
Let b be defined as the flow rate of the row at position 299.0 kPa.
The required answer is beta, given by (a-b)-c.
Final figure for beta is -104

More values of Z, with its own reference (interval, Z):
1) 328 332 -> 1.5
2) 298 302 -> 0.7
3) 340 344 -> 0.5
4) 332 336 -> 1.2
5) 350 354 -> 0.3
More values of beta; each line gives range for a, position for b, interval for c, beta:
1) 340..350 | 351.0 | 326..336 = -101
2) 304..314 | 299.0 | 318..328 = -63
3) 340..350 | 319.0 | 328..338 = -111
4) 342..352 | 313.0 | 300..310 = -193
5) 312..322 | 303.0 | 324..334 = -82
